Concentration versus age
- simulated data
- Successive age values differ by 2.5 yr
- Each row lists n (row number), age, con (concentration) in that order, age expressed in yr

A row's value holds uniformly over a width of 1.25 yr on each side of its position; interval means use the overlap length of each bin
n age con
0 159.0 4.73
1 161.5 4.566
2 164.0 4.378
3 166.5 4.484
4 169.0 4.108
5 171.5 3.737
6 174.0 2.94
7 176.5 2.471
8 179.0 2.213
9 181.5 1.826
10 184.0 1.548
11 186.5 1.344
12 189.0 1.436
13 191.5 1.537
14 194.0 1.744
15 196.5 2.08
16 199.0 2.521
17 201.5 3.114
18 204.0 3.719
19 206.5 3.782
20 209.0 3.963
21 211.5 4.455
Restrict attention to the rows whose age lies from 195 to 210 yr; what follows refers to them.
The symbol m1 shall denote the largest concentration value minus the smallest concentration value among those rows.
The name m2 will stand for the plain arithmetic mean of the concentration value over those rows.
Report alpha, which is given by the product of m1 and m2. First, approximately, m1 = 1.9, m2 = 3.20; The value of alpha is 6.0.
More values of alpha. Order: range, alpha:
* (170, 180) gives 4.3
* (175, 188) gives 2.1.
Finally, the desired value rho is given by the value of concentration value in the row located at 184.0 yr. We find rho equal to 1.548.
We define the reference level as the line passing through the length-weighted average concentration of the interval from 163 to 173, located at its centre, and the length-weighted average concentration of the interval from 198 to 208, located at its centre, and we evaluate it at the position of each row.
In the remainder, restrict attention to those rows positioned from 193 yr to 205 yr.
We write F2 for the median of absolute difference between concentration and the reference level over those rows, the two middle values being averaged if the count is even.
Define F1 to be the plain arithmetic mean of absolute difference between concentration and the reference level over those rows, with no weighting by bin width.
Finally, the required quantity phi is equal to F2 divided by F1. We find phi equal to 0.94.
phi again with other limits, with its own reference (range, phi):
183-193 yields 1.00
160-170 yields 1.13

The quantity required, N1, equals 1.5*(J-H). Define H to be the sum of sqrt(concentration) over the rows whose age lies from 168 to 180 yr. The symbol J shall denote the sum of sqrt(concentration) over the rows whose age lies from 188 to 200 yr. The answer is -3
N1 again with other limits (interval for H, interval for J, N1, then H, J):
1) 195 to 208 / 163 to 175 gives 2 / 8.7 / 9.9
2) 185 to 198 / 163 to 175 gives 5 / 6.4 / 9.9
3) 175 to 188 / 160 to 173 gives 5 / 6.8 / 10.3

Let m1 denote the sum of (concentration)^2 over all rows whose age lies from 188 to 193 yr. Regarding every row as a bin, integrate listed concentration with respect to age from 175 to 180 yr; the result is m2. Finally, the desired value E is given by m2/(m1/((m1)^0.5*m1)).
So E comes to 25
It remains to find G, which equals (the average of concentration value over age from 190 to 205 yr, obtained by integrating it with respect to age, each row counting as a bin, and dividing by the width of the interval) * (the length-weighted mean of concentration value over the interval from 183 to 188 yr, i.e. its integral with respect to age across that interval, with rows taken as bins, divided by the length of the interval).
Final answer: 3.5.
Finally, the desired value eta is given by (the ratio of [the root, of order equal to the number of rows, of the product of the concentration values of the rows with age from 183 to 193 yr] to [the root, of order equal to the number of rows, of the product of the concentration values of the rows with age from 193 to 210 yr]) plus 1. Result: 1.51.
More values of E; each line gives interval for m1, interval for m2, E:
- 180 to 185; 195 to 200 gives 27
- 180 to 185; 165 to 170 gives 52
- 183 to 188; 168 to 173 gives 40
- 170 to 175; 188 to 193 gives 36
